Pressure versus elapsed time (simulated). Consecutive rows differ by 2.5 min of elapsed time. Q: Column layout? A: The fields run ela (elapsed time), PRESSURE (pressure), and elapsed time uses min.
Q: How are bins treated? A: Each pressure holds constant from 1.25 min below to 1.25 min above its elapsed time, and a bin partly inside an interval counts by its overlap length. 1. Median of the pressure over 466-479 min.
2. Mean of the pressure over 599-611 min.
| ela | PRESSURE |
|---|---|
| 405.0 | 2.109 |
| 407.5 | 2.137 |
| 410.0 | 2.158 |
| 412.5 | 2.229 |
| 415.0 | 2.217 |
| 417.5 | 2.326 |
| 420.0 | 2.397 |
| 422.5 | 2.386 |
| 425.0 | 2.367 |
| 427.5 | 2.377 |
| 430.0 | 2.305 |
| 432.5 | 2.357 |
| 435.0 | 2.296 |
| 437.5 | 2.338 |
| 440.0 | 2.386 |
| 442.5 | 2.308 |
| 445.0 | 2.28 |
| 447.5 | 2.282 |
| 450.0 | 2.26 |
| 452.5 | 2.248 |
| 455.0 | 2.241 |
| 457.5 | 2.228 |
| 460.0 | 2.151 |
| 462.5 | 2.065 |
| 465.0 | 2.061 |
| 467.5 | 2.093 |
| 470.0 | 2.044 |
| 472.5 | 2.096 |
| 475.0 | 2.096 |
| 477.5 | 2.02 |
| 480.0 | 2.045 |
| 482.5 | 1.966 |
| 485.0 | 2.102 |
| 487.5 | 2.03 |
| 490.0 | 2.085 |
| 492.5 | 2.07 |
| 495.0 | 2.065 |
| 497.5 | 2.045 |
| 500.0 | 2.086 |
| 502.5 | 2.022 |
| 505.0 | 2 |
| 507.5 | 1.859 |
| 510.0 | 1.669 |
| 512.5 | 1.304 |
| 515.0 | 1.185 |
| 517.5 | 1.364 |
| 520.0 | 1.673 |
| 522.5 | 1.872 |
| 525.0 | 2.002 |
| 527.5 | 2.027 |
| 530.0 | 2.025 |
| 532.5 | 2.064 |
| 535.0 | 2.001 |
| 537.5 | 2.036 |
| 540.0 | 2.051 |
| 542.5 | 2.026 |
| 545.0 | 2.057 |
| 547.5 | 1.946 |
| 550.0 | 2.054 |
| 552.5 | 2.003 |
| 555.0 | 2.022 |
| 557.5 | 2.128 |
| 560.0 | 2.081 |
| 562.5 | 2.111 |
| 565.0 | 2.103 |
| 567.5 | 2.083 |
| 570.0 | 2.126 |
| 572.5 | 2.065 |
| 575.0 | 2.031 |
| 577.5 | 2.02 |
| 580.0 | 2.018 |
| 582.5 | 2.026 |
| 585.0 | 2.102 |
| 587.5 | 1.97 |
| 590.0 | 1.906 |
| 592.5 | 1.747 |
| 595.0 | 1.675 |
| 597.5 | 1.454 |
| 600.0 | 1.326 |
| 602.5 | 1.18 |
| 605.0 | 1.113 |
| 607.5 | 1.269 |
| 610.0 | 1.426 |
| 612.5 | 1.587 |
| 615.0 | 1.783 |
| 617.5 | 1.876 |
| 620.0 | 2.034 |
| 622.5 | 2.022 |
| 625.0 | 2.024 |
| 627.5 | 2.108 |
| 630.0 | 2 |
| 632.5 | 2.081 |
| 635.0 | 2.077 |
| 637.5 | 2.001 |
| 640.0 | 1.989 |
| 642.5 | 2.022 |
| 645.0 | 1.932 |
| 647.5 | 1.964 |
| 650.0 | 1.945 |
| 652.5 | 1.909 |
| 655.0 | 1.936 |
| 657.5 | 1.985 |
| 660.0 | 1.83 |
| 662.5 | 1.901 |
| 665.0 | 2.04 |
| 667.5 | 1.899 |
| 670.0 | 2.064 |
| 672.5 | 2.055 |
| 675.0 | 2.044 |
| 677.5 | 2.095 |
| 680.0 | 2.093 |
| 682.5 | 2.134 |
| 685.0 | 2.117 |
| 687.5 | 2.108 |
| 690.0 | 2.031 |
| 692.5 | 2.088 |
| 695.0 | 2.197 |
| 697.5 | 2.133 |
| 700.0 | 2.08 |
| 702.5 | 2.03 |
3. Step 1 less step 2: 0.83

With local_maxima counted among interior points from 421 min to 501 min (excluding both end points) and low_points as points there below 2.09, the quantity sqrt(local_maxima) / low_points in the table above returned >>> 0.236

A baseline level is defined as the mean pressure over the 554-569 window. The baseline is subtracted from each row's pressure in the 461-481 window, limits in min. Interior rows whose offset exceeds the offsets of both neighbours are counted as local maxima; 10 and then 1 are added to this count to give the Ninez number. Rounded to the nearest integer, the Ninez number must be 12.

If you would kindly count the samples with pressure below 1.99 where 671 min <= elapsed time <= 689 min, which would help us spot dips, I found 0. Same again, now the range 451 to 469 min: 0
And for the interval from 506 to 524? 7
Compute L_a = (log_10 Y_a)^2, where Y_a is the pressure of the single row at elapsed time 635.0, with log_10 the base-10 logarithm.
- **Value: 0.101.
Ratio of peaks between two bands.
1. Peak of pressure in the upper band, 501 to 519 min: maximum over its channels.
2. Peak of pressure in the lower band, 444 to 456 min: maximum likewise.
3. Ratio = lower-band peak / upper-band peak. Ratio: 1.13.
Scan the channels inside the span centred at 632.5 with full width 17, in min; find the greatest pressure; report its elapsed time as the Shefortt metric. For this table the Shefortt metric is 627.5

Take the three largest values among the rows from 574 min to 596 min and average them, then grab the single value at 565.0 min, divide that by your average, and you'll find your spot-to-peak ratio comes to 1.02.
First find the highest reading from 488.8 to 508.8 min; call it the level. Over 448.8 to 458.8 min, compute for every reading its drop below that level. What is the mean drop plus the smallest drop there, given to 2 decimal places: -0.33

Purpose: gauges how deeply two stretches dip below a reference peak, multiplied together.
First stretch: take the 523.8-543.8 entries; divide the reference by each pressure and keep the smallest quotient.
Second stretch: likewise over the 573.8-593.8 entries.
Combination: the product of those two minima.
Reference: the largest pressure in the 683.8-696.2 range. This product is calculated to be 1.113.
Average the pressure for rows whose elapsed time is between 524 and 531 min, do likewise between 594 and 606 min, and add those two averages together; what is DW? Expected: 3.4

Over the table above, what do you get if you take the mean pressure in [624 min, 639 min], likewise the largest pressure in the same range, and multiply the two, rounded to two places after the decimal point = 4.32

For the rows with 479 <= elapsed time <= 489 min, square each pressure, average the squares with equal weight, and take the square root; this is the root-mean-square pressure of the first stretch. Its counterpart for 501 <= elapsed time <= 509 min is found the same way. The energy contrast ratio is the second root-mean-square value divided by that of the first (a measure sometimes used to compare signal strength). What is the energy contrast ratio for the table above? 0.963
